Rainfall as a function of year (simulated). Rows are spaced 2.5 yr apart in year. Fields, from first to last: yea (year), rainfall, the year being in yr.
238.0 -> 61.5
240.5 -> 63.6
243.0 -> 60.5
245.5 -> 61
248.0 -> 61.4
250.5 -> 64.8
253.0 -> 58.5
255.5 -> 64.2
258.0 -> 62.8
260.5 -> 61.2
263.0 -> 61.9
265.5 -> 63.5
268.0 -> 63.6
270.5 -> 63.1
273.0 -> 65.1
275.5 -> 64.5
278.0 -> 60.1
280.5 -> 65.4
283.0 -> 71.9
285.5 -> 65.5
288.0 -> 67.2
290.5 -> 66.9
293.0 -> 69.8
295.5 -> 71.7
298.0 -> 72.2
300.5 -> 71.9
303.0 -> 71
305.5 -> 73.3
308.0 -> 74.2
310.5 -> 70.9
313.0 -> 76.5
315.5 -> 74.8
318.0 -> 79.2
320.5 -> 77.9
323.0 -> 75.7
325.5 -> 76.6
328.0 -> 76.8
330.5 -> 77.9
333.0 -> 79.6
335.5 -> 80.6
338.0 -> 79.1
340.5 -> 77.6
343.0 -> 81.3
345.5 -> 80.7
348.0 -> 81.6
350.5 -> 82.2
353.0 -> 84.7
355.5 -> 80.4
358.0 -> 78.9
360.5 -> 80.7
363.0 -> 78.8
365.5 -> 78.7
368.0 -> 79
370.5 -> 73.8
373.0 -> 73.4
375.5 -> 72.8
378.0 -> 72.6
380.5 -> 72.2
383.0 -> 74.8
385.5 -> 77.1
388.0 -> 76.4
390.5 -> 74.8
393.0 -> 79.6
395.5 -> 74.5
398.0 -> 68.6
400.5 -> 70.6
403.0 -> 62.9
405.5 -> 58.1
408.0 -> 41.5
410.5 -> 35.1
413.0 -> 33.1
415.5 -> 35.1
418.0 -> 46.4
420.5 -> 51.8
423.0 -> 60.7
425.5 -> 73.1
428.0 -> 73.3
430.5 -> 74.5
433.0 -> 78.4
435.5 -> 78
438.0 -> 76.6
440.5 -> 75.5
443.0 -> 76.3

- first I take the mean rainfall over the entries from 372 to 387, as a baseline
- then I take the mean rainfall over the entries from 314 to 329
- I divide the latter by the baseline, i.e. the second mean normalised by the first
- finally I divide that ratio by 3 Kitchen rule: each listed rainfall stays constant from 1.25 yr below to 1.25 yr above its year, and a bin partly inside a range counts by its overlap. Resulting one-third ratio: 0.347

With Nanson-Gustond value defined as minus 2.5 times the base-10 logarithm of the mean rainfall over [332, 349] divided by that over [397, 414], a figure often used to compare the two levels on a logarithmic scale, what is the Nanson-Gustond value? -0.45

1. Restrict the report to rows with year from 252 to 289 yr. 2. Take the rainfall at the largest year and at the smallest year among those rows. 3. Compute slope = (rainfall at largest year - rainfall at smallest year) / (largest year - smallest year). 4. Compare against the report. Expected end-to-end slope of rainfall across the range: 0.25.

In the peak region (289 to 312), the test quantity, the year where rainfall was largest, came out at 308.0 yr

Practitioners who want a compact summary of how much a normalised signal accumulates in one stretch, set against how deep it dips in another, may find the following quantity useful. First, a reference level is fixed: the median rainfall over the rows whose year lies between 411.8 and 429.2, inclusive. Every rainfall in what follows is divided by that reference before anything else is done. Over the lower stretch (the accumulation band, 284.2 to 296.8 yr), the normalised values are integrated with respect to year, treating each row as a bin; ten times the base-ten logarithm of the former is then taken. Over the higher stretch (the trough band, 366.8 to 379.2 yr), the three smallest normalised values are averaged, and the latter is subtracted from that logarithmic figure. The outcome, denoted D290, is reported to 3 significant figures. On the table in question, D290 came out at 10.8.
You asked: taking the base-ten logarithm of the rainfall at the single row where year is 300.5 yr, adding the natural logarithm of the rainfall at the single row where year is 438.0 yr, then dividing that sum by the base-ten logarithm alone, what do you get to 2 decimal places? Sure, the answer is 3.34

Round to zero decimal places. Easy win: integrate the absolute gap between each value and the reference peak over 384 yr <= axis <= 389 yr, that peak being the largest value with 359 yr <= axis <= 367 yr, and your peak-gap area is 20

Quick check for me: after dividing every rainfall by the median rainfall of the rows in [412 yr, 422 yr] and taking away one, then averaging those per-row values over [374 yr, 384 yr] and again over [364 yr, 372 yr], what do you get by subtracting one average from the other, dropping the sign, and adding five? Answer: 5.10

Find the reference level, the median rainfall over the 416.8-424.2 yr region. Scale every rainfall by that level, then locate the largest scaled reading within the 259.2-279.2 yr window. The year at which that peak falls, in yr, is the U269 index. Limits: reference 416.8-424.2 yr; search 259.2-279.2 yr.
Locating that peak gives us 273.0 yr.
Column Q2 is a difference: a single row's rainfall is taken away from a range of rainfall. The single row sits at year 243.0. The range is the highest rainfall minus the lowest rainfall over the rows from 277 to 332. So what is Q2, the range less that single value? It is -41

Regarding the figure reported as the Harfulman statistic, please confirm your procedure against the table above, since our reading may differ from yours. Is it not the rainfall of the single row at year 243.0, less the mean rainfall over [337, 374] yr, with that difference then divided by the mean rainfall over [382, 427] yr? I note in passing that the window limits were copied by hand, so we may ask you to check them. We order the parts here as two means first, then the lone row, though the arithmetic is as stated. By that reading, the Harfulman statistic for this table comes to -0.31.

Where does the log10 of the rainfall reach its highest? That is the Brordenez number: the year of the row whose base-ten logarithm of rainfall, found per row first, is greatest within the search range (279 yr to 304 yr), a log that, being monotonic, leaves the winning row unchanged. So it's 298.0 yr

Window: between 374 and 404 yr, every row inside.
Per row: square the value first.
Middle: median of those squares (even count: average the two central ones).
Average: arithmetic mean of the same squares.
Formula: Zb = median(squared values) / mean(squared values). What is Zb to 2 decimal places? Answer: 1.01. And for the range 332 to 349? 1.01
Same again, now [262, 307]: 0.97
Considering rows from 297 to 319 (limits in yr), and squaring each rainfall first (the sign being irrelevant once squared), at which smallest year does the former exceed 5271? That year 305.5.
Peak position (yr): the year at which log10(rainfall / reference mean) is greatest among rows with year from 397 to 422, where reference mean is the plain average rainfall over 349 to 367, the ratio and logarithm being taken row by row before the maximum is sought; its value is 400.5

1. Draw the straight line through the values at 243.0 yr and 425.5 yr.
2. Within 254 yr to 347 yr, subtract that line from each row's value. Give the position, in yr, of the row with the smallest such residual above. 278.0 yr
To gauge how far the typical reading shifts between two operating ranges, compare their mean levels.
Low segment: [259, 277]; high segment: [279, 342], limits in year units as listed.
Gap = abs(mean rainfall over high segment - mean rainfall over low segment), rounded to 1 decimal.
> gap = 10.5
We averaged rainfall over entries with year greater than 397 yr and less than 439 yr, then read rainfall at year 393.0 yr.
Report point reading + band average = 139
